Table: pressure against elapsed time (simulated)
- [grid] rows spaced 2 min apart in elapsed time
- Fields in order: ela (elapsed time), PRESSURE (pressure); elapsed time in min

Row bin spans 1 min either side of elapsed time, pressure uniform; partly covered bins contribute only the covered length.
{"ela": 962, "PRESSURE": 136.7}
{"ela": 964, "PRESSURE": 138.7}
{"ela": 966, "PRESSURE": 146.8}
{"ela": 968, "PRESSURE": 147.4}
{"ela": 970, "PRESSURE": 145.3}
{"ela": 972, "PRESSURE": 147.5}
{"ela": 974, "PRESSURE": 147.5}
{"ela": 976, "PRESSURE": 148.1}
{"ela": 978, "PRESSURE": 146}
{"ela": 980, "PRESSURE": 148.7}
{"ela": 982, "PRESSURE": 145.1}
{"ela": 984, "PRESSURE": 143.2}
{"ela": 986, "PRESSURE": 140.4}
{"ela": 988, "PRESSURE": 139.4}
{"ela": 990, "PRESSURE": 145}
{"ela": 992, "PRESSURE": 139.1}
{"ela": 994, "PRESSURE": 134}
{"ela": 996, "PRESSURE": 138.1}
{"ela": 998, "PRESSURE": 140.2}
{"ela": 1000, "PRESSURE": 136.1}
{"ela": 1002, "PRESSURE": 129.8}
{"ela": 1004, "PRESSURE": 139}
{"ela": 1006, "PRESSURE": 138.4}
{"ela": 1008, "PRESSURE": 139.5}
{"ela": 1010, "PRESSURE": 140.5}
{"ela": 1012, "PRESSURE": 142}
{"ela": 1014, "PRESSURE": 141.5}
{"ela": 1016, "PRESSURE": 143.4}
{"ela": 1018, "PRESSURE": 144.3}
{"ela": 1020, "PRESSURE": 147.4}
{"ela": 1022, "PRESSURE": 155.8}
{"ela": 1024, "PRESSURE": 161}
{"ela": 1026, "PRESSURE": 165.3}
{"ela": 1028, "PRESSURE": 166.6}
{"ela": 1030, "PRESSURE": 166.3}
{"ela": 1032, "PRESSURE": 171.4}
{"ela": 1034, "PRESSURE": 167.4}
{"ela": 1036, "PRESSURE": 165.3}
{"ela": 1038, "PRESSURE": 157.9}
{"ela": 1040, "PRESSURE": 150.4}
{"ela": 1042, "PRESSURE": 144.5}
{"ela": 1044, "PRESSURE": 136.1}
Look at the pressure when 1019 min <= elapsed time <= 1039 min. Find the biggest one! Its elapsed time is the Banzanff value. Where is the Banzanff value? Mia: 1032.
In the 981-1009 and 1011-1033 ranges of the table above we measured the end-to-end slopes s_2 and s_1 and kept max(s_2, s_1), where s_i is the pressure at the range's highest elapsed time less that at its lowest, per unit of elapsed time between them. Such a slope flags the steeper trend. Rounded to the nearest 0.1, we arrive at 1.5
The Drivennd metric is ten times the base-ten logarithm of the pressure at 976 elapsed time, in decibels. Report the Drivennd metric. 21.7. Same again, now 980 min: 21.7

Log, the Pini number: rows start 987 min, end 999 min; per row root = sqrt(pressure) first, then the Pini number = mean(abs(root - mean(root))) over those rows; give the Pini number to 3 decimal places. 0.095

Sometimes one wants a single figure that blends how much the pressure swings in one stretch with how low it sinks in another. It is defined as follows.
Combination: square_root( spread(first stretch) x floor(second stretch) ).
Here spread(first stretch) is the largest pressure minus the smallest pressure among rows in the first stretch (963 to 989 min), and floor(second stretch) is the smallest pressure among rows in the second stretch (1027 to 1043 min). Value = 38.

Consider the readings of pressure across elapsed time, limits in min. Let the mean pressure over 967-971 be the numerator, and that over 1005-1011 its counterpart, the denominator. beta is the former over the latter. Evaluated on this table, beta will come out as 1.05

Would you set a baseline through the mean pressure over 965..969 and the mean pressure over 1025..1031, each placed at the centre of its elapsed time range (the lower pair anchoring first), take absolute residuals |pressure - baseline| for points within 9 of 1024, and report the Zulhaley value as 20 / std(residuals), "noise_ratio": 3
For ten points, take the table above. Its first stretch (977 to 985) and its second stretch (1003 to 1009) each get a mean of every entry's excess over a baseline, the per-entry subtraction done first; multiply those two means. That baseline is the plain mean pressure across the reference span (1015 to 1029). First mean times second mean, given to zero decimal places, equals 144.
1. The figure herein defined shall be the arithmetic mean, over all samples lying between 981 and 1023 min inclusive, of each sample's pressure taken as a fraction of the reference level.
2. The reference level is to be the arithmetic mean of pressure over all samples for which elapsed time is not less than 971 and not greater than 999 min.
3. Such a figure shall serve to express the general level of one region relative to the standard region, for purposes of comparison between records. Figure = 0.99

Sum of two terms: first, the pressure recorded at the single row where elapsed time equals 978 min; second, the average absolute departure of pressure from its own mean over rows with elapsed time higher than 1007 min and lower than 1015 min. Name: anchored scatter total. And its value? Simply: 147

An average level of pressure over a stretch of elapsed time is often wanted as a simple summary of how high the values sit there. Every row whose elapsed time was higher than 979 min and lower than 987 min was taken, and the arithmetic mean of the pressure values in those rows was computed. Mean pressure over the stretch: 144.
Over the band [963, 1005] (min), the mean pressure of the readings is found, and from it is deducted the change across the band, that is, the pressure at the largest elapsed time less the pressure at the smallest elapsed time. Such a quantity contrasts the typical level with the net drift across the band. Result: 142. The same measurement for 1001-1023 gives 116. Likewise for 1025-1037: 167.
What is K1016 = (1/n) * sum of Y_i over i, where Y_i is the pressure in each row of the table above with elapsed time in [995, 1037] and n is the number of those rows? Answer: 149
